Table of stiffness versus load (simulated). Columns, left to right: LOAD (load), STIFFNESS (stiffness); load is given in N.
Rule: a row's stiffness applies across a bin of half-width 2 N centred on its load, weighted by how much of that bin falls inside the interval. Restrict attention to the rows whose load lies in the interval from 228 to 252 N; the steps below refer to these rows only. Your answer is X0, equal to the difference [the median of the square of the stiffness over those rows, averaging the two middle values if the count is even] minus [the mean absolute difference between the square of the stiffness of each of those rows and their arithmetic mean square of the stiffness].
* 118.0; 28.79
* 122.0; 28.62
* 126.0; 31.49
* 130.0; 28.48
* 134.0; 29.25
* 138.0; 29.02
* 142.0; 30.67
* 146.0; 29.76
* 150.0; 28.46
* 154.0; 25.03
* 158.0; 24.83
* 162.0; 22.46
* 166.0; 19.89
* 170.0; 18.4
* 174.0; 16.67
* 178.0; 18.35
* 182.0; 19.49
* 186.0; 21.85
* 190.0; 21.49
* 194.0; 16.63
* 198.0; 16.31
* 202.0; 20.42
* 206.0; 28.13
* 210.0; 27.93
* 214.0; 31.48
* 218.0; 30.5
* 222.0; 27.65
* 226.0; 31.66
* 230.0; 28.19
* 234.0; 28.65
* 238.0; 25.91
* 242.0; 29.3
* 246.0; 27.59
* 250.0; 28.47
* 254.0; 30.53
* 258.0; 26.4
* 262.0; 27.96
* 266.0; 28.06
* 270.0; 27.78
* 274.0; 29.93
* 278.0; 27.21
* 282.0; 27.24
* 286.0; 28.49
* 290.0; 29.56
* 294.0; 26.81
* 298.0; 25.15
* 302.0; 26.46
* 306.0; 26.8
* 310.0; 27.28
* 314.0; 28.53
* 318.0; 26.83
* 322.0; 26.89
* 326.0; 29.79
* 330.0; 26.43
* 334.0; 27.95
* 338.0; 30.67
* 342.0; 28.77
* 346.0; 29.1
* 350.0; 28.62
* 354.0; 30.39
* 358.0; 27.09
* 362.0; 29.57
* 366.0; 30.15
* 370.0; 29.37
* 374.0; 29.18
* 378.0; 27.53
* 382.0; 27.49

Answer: 756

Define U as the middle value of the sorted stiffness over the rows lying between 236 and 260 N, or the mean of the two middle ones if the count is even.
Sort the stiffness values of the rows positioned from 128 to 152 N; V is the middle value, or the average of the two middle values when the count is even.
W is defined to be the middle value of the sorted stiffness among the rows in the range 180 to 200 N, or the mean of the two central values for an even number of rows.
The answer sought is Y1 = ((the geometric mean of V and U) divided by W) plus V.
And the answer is 30.6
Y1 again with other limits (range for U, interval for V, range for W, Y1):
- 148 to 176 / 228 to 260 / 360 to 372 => 29.2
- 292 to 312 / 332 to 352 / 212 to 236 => 29.7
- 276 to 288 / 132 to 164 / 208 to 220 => 29.7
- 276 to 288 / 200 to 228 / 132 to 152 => 29.1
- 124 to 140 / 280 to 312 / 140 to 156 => 28.0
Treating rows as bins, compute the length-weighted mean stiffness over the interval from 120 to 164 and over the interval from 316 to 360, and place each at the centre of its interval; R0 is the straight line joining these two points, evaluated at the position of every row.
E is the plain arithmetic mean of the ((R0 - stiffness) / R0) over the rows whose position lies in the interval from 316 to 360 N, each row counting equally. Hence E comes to 0.00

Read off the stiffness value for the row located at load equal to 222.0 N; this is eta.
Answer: 27.65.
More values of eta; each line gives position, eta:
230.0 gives 28.19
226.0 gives 31.66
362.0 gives 29.57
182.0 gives 19.49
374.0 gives 29.18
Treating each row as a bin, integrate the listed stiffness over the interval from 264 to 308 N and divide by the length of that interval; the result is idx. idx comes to 27.6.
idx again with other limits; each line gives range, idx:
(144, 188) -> 22.3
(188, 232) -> 25.5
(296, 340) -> 27.5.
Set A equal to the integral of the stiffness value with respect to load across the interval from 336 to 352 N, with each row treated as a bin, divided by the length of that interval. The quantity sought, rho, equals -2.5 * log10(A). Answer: -3.67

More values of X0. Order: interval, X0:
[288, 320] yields 666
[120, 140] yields 791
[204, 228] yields 763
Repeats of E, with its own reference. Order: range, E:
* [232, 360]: 0.01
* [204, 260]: -0.02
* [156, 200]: 0.30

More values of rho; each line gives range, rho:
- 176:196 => -3.23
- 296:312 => -3.55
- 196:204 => -3.16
